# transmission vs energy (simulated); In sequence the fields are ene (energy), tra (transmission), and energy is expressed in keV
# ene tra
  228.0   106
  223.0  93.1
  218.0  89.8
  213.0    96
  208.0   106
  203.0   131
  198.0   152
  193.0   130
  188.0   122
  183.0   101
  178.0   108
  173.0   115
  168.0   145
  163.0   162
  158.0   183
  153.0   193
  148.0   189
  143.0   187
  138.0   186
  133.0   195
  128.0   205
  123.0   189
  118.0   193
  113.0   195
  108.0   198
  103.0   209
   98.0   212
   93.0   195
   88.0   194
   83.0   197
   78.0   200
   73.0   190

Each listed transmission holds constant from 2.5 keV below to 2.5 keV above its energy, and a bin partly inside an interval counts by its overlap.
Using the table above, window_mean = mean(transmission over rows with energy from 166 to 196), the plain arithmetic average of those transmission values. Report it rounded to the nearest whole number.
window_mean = 120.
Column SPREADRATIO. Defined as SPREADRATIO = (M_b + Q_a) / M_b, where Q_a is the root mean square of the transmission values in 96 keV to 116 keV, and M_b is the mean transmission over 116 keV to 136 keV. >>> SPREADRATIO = 2.04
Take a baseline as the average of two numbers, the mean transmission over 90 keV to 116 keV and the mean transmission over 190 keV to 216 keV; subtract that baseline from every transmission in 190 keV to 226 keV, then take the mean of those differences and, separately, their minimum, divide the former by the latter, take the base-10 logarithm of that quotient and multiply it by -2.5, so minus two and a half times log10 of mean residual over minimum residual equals 0.44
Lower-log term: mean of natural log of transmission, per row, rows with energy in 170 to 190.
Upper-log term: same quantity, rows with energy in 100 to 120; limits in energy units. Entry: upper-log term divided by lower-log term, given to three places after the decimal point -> 1.123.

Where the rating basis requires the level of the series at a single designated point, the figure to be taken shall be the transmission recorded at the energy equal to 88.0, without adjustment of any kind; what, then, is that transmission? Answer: 194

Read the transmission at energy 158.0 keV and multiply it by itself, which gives 33489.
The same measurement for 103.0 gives 43681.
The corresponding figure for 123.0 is 35721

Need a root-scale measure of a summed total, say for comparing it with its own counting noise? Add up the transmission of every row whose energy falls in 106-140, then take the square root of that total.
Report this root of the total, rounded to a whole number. 37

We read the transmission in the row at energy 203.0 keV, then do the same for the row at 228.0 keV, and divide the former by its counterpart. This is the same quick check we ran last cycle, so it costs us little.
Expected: 1.24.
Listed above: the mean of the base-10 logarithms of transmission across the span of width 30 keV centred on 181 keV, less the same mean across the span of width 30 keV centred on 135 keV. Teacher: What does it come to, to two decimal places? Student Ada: -0.21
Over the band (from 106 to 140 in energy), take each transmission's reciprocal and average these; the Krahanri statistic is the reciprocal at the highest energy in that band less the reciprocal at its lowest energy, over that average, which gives 0.063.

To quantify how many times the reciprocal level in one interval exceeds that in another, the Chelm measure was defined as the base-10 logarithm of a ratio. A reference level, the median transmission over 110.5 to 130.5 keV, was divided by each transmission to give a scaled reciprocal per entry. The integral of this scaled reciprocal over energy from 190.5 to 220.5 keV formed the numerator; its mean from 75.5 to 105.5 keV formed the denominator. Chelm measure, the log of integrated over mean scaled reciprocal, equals 1.73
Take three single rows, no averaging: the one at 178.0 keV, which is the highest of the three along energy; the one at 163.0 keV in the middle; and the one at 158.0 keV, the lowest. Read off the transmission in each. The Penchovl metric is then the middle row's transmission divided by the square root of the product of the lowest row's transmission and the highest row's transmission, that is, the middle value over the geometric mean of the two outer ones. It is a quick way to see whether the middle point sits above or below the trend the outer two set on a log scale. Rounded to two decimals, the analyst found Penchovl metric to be 1.15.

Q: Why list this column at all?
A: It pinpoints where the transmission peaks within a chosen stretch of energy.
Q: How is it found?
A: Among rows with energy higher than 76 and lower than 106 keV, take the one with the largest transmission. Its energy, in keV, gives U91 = 98.0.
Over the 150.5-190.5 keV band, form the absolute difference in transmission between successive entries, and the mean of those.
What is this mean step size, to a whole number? 16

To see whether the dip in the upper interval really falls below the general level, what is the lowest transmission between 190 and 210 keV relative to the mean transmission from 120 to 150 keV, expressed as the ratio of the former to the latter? 0.55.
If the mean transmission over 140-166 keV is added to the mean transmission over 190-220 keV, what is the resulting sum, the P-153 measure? 300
